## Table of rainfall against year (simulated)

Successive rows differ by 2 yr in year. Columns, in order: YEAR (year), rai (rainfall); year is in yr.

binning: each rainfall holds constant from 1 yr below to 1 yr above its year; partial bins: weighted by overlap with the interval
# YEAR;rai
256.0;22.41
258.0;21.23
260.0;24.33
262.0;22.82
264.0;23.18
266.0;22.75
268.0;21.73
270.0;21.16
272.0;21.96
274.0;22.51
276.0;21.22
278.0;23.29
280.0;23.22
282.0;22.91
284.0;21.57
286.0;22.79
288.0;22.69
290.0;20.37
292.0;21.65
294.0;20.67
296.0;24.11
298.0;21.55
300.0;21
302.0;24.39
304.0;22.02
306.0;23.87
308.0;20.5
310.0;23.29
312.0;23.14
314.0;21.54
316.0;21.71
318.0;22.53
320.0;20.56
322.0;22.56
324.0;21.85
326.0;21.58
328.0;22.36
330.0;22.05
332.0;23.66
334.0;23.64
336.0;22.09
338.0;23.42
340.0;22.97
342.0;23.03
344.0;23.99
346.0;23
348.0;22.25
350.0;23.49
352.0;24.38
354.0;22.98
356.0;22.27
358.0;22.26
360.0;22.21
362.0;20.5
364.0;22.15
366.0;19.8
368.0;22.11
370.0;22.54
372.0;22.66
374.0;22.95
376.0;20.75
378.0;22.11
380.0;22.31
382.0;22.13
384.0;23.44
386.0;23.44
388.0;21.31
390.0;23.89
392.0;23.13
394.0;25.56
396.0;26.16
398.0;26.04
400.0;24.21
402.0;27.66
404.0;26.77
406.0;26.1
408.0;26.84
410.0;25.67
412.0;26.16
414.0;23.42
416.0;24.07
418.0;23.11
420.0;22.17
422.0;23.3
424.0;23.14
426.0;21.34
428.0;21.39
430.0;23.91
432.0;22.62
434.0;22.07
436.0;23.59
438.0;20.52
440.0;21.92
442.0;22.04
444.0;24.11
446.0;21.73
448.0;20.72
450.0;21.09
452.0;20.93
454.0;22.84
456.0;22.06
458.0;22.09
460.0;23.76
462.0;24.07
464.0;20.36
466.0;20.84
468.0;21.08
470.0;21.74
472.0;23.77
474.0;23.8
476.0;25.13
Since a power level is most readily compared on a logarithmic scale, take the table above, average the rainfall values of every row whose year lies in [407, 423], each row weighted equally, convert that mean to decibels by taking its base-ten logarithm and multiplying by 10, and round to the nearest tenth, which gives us 13.9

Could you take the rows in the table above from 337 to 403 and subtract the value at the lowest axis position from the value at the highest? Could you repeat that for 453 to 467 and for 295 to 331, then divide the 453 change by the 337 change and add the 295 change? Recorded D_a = -2.5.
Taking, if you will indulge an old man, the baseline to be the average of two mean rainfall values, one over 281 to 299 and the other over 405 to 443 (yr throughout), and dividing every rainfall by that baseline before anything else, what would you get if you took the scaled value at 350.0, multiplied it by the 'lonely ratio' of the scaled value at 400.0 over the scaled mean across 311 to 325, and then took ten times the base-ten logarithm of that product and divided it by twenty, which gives 0.029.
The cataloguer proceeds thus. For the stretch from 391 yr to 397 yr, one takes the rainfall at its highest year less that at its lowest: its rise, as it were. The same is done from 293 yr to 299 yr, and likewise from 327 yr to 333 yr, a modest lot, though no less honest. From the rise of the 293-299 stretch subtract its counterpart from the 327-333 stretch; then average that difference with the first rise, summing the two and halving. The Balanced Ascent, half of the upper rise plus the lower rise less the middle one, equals 1.3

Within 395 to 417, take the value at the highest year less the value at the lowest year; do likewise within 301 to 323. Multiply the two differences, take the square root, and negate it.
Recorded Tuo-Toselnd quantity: -2.0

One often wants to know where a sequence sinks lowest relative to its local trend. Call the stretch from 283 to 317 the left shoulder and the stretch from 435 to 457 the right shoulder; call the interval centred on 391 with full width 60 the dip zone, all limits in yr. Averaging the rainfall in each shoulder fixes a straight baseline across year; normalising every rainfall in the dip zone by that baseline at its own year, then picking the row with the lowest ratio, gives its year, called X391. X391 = 366.0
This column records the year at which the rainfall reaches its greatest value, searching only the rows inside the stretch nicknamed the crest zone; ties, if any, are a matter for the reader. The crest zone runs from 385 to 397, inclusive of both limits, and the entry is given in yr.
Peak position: 396.0 yr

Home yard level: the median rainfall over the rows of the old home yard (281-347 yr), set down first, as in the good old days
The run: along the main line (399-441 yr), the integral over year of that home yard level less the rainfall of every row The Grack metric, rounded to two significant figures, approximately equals -54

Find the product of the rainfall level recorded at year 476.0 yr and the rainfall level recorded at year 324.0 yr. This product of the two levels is 549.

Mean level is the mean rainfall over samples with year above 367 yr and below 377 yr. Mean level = 22.2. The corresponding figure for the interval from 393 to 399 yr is 25.9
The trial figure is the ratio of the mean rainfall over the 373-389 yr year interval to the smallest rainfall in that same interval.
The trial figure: 1.07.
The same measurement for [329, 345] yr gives 1.05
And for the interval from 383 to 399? 1.13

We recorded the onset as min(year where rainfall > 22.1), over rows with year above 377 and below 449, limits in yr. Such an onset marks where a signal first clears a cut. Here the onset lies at 378.0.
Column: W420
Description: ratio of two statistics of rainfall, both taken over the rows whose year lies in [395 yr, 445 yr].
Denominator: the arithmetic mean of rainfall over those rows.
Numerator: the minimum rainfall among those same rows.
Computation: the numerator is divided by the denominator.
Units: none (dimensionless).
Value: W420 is 0.857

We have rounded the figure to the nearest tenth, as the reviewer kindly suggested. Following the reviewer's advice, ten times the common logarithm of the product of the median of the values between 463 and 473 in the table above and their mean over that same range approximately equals 26.6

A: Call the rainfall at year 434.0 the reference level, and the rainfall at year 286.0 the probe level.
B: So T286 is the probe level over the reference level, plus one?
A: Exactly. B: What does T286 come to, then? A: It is 2.03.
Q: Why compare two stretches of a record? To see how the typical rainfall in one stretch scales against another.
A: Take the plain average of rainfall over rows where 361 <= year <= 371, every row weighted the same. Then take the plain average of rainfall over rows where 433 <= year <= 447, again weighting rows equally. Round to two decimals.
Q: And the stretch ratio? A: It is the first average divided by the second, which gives 0.96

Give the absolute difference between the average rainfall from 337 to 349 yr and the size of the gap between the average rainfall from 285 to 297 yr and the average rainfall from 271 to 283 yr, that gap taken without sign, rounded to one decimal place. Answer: 22.6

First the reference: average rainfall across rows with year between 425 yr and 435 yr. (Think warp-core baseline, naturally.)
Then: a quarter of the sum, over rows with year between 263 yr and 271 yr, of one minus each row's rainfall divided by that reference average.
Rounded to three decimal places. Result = 0.003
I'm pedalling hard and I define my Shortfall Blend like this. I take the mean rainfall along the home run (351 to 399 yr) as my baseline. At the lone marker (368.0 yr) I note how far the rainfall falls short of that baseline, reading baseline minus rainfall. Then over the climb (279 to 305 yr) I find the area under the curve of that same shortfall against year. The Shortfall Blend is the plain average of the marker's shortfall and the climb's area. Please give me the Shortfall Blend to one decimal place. 7.7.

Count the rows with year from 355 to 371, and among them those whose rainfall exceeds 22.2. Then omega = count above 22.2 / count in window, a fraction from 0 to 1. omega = 0.50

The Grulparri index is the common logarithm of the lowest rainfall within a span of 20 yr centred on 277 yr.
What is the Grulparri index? 1.33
